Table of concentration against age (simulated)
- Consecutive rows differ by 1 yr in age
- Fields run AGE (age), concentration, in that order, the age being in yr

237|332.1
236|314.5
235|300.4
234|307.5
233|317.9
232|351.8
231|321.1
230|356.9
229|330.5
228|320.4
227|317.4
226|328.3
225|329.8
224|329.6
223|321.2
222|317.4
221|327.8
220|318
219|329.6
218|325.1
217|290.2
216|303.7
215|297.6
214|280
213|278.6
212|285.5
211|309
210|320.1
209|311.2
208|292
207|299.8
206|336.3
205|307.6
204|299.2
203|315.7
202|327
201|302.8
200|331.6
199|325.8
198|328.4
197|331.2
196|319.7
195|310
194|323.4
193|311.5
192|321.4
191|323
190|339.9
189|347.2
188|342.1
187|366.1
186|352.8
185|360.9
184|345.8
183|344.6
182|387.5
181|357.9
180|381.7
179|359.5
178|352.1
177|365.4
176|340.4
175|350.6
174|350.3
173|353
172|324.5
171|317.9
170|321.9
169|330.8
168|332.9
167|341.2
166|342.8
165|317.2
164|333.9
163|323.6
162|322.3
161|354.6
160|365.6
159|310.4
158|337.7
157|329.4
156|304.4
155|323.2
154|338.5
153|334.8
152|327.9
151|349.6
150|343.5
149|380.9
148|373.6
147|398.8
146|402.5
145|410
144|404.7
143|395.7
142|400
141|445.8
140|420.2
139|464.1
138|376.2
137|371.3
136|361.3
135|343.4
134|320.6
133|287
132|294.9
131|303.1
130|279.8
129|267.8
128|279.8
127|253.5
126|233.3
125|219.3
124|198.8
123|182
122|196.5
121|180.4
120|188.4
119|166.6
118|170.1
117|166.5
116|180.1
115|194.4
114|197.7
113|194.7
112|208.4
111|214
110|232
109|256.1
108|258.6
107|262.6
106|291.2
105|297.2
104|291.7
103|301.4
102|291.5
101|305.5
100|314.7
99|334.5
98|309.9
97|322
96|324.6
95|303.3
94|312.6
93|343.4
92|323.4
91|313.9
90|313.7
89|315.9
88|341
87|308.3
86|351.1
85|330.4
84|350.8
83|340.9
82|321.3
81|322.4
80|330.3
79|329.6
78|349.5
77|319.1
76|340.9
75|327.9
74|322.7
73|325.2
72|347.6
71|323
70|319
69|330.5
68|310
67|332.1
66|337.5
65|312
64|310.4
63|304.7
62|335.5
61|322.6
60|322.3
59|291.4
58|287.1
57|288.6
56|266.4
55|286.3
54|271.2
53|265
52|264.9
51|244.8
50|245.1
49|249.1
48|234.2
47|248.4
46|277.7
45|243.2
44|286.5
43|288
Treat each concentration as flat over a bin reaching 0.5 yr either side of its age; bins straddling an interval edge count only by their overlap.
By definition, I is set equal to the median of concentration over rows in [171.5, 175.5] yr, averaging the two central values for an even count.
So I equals 350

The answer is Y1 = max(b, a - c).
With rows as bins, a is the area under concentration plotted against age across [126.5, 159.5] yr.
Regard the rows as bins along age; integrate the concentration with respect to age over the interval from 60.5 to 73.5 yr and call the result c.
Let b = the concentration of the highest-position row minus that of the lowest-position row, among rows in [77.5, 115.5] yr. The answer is 7324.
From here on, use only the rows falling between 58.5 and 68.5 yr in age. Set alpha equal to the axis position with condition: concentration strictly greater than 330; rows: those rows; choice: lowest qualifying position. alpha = 62 yr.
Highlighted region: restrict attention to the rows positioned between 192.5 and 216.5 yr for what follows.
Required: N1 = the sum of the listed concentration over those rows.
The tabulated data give 7448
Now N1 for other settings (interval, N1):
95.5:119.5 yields 6086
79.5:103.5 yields 7727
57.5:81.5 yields 7753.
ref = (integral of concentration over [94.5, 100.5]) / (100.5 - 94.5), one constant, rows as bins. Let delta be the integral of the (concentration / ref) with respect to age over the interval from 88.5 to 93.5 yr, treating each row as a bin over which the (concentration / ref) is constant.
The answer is 5.06 yr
